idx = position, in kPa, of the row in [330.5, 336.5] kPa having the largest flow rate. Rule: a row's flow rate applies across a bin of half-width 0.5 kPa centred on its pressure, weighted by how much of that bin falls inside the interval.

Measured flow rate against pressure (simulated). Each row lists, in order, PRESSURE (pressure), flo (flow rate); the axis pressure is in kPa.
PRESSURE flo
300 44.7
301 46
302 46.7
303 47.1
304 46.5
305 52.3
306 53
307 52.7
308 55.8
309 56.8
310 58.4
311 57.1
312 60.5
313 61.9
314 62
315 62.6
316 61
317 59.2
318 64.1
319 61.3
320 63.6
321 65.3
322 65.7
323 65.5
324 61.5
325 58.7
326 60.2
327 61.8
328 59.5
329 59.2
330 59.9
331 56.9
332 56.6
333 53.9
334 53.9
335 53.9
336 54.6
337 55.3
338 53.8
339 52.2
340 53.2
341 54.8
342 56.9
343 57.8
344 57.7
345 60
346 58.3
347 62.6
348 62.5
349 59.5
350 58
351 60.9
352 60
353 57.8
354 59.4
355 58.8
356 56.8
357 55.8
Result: 331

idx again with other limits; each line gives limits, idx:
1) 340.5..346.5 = 345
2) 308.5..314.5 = 314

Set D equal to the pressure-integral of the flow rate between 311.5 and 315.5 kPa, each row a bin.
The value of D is 247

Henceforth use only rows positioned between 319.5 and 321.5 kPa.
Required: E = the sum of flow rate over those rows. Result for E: 129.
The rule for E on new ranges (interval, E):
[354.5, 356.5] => 116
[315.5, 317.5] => 120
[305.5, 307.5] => 106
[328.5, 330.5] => 119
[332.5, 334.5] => 108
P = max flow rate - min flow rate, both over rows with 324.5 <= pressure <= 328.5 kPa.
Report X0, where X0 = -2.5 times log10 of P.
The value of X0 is -1.2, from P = 3.1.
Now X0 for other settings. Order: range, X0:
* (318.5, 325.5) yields -2.1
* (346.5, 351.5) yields -1.7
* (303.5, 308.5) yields -2.4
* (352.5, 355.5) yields -0.5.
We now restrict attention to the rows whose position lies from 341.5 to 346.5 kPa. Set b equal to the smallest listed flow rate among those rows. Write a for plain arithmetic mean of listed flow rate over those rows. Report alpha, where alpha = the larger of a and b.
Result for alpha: 58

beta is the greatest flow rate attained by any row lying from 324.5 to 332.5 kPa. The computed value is 61.8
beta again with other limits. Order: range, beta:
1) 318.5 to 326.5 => 65.7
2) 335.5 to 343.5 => 57.8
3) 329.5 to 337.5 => 59.9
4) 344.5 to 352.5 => 62.6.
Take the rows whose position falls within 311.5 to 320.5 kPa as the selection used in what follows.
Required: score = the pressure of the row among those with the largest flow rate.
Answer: 318 kPa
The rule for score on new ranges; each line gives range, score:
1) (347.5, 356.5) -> 348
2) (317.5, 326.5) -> 322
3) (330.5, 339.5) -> 331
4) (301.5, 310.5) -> 310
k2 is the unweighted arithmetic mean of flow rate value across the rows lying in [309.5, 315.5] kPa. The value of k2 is 60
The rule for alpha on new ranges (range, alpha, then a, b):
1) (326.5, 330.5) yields 60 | 60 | 59.2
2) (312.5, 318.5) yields 62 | 62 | 59.2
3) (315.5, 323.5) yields 63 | 63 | 59.2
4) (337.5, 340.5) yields 53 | 53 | 52.2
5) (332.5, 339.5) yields 54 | 54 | 52.2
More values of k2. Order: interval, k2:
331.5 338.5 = 55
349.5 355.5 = 59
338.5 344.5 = 55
